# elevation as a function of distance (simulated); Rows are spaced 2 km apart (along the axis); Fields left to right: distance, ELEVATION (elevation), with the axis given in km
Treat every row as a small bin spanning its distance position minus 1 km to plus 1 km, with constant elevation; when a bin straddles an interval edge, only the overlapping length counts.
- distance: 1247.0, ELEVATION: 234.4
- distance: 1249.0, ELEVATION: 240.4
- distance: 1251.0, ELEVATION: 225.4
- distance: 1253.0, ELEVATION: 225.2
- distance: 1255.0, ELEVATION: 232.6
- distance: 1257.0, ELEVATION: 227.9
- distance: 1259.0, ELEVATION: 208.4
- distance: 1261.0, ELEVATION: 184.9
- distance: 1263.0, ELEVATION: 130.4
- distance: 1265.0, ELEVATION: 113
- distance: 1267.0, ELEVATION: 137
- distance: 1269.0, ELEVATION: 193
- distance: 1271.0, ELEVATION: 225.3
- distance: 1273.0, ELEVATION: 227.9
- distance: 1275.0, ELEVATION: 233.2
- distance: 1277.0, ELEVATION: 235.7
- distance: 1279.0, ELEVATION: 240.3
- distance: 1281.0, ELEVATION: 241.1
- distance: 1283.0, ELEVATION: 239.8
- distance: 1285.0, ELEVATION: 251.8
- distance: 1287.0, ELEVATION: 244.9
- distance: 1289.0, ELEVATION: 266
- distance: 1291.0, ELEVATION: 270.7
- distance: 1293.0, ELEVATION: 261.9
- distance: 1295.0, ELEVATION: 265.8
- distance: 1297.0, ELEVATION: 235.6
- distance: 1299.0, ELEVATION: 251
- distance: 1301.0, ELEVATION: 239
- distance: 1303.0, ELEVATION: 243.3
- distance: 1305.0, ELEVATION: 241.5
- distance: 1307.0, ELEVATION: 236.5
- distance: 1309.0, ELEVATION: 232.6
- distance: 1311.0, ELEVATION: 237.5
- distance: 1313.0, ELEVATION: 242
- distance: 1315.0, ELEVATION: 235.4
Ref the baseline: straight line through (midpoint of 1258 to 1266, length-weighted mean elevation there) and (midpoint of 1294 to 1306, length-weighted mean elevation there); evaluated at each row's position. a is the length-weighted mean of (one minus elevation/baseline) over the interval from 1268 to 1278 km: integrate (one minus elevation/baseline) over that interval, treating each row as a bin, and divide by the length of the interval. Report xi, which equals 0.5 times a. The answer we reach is -0.10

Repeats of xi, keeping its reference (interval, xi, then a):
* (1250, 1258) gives -0.31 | -0.62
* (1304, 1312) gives 0.05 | 0.10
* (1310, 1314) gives 0.06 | 0.12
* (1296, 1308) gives 0.02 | 0.04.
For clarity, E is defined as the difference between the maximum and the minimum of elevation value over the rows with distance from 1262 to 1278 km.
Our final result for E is 123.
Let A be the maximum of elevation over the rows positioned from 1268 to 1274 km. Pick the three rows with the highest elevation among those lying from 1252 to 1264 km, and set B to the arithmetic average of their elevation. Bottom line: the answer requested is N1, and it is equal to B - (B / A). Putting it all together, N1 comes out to 228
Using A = 227.9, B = 229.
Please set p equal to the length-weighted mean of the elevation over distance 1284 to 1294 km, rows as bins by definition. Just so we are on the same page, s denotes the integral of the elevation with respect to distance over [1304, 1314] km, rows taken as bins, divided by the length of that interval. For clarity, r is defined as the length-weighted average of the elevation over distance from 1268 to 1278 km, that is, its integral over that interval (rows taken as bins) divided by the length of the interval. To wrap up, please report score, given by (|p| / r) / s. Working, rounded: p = 259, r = 223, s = 238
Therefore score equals 0.0049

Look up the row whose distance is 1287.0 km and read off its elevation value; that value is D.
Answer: 244.9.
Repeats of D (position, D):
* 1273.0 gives 227.9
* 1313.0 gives 242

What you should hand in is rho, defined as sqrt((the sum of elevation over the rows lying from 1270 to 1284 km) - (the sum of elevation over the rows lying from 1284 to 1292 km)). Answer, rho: 24.7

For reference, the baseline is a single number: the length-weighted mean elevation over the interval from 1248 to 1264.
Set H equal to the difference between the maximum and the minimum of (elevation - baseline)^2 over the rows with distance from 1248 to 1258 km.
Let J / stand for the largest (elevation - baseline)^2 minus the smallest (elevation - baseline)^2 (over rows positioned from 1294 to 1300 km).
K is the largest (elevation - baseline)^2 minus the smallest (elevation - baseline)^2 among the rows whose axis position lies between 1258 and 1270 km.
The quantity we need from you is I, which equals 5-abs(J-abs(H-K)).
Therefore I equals -6081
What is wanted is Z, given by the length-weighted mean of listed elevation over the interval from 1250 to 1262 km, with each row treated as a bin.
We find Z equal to 217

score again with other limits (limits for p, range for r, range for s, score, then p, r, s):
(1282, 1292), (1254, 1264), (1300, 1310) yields 0.0054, 255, 197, 239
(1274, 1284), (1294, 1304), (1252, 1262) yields 0.0045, 238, 247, 216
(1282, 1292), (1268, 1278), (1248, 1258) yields 0.0050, 255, 223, 230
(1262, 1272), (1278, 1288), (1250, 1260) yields 0.0029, 160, 244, 224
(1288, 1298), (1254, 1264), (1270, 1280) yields 0.0057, 260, 197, 232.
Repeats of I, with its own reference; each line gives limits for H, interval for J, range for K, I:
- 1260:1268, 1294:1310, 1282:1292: -3211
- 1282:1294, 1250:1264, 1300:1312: -4012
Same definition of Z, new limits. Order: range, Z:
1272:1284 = 236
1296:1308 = 241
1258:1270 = 161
